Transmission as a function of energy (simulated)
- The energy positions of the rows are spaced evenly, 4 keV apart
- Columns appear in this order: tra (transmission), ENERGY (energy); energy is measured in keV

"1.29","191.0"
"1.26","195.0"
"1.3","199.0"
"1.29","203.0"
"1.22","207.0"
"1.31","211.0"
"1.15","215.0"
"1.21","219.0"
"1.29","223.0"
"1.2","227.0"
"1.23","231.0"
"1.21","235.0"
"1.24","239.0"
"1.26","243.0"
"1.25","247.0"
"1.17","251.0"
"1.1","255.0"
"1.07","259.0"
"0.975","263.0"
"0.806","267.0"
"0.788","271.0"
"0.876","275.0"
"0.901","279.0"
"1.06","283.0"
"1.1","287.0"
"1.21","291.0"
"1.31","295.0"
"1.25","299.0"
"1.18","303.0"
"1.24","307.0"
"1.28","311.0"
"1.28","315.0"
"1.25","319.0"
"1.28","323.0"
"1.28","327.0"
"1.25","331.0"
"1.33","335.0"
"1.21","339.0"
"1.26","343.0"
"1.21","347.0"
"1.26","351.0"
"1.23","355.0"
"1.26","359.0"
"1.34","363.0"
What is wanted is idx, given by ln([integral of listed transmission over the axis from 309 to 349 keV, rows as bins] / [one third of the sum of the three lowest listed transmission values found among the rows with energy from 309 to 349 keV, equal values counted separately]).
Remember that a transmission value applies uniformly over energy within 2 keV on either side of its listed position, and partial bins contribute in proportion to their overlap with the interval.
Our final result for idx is 3.72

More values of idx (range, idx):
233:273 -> 3.93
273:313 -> 3.88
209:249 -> 3.73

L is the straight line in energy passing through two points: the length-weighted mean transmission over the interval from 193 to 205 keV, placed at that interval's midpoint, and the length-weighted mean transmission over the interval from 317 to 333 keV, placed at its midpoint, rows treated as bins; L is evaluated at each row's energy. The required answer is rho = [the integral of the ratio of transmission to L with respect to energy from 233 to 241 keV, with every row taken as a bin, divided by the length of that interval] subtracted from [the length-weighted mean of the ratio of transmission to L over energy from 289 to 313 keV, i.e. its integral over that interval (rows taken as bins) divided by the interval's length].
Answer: 0.02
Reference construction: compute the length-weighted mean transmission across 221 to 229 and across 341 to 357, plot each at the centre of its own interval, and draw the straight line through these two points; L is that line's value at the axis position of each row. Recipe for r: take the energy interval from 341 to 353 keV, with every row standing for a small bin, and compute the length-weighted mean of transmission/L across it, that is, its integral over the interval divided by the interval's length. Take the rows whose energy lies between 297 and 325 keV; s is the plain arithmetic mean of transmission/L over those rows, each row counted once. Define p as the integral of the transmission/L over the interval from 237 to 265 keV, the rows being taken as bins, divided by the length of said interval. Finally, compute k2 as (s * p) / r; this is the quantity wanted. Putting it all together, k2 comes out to 0.93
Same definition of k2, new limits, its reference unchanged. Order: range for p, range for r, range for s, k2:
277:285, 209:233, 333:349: 0.81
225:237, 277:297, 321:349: 1.10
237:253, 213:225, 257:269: 0.77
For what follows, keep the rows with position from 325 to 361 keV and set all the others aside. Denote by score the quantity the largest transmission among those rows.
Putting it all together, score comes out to 1.33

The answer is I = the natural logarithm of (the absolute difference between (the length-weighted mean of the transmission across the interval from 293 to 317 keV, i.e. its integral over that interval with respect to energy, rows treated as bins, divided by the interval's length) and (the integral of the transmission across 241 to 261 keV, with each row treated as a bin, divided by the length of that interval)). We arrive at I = -2.4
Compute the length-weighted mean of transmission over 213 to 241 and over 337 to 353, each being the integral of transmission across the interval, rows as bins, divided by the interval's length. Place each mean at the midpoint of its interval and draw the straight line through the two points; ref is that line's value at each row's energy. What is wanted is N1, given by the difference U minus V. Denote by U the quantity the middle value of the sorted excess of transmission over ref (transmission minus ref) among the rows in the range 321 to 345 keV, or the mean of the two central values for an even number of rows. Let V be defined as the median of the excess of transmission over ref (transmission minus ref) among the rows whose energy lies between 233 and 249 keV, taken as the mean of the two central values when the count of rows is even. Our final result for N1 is 0.01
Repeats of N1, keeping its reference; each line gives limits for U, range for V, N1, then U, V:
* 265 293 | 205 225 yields -0.33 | -0.32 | 0.00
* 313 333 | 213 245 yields 0.05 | 0.05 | 0.00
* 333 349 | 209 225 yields -0.03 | 0.00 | 0.03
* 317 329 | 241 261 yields 0.10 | 0.05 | -0.05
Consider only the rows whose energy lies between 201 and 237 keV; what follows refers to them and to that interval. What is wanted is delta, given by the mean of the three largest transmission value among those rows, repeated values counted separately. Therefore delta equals 1.30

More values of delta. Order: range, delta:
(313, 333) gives 1.28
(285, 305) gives 1.26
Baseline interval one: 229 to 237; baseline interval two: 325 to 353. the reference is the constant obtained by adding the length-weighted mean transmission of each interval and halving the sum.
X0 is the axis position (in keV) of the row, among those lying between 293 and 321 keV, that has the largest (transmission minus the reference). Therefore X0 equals 295.0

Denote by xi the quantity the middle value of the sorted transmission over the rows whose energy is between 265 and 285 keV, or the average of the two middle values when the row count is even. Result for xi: 0.88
